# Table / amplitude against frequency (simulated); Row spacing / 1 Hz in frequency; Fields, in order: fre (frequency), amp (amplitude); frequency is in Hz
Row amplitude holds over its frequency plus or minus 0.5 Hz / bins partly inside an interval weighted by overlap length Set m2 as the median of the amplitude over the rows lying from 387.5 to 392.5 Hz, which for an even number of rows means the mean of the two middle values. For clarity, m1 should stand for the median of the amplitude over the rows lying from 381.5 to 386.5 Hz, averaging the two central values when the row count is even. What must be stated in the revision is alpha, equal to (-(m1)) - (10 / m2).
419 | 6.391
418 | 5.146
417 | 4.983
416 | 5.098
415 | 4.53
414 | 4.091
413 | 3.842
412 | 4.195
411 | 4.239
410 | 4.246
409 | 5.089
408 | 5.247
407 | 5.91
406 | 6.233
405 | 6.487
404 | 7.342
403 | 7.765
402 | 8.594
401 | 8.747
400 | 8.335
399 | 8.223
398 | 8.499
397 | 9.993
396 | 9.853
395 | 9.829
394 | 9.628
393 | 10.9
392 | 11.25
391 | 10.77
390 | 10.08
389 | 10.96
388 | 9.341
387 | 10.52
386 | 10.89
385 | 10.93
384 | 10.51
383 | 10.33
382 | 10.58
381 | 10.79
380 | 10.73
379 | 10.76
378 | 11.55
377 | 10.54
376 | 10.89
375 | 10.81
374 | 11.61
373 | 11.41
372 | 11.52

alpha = -11.5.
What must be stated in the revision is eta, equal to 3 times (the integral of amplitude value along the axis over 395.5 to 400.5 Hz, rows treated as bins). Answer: 135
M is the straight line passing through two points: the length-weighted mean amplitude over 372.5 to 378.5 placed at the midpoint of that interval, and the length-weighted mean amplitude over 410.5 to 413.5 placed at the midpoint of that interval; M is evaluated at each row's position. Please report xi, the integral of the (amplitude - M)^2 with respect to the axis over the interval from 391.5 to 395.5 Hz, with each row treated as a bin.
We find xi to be 31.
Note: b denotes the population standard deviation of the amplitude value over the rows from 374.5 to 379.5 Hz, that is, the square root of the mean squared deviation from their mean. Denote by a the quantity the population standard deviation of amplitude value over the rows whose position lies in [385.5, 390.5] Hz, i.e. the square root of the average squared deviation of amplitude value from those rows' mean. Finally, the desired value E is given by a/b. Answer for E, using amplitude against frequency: 1.8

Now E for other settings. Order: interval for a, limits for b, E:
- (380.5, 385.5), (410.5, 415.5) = 0.9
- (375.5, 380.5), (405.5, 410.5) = 0.5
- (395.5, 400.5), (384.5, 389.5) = 1.3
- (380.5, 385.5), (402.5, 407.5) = 0.3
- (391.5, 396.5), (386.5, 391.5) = 1.1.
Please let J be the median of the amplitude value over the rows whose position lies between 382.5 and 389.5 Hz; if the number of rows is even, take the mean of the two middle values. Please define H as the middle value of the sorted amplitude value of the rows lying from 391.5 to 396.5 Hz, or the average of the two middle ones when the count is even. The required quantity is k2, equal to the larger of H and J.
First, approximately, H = 9.9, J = 10.5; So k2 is 10.5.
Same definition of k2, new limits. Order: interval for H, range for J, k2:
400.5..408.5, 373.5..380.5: 10.8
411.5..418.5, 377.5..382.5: 10.8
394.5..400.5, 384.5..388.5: 10.7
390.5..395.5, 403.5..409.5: 10.8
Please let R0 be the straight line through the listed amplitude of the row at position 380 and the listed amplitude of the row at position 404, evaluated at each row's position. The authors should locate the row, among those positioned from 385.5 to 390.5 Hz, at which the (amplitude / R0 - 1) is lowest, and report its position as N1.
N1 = 388 Hz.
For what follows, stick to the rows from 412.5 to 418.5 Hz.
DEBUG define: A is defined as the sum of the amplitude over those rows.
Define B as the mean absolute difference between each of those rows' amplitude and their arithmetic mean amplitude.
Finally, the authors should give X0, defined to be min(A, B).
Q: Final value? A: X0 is 0.46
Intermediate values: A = 28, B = 0.5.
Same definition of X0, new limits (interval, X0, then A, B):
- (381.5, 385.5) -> 0.17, 42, 0.2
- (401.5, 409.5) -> 0.99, 53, 1.0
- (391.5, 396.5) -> 0.63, 51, 0.6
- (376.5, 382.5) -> 0.24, 65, 0.2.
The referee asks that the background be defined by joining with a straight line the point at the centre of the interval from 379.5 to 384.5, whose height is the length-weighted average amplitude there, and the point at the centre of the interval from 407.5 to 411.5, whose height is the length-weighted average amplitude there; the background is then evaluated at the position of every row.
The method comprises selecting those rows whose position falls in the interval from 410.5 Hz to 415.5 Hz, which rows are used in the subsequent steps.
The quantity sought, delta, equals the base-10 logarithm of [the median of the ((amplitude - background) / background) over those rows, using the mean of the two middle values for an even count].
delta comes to -2.23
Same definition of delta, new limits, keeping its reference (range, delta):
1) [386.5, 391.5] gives -0.87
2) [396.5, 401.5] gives -0.63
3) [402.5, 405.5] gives -0.61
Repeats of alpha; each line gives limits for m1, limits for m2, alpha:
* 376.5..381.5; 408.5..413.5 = -13.1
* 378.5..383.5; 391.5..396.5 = -11.7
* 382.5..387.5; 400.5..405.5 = -11.8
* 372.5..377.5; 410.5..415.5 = -13.3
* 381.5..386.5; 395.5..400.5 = -11.8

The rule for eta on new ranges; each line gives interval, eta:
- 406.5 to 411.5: 74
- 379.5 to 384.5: 159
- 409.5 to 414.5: 62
